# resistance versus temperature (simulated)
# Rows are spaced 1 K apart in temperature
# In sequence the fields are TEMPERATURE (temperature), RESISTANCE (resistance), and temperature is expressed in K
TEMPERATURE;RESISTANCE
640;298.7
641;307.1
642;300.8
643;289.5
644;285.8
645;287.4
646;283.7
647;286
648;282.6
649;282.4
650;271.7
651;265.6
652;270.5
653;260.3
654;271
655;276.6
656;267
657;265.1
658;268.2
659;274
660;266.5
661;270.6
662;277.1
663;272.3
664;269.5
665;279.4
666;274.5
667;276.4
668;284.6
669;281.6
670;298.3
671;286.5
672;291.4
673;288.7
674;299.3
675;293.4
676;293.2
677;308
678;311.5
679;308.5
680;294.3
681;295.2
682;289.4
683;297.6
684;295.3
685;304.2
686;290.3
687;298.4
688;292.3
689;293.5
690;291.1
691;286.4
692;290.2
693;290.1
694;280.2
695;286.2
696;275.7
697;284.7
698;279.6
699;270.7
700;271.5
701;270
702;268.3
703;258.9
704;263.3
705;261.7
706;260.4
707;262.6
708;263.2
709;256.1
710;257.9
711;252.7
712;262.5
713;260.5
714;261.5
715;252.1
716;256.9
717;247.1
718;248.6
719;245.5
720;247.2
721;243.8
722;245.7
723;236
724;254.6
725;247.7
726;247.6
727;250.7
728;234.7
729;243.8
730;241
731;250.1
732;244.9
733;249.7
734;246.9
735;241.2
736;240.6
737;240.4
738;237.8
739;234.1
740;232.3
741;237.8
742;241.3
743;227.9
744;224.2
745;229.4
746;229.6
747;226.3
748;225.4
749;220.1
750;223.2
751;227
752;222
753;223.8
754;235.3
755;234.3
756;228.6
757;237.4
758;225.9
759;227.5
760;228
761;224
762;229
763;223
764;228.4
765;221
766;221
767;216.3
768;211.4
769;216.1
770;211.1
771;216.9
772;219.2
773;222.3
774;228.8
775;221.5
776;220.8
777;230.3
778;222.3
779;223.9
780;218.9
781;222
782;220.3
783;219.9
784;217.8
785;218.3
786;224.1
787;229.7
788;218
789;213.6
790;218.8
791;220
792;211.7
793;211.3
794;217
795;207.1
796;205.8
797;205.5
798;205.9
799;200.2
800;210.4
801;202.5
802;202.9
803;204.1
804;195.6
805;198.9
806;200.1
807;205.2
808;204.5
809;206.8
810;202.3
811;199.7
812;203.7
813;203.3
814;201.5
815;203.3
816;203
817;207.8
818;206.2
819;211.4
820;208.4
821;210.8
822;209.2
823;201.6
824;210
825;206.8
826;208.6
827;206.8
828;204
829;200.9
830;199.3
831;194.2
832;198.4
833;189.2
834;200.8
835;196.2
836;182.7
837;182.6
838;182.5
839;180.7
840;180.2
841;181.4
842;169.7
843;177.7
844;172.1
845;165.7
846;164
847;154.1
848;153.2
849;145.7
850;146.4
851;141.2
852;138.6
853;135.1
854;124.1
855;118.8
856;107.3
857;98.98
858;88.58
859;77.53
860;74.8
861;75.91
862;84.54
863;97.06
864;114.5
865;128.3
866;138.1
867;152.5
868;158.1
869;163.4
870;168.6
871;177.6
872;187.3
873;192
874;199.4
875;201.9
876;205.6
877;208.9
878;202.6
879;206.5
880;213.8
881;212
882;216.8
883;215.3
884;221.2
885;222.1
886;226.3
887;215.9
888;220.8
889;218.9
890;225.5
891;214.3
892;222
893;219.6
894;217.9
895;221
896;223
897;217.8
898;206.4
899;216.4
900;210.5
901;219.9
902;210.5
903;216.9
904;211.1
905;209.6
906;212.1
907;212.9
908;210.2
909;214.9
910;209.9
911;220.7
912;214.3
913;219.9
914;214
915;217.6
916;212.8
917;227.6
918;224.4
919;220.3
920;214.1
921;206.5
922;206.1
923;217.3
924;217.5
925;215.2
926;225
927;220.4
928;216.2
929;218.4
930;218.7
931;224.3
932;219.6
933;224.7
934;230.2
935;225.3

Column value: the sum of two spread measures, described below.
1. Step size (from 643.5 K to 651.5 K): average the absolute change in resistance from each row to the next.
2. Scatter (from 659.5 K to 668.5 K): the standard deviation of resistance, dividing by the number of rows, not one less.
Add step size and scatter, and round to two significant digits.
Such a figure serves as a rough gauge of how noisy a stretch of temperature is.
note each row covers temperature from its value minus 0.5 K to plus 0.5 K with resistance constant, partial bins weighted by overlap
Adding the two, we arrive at 9.2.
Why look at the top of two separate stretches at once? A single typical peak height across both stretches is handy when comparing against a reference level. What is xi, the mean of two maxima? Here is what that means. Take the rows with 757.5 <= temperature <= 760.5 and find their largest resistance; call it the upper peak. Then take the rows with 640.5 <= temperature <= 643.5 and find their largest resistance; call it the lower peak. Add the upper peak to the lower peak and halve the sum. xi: 268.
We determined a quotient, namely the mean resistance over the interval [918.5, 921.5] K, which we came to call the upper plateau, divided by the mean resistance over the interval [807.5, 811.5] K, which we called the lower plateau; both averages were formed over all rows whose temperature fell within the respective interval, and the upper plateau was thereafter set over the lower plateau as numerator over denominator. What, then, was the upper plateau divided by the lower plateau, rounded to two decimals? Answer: 1.05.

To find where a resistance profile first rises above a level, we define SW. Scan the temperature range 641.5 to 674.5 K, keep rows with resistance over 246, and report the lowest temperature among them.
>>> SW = 642 K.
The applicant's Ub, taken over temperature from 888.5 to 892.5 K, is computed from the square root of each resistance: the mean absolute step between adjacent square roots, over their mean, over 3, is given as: 0.0064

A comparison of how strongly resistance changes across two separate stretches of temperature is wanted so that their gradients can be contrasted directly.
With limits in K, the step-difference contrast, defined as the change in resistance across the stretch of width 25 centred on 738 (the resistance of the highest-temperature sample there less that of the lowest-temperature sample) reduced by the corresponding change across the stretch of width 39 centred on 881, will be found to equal -150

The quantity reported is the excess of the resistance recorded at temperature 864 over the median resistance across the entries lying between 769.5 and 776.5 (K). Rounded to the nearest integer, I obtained -106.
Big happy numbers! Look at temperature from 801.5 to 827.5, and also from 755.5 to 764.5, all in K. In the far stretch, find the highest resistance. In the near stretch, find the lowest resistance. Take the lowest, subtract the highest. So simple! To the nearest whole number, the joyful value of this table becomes 12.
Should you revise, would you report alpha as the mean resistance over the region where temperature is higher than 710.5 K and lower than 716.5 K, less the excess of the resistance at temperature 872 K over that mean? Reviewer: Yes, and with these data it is 328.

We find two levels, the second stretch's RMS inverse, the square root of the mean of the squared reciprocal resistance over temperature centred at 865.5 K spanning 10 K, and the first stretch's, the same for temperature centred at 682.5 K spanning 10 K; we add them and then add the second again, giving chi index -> 0.0208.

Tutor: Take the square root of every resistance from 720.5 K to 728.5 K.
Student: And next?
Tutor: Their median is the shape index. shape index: 15.7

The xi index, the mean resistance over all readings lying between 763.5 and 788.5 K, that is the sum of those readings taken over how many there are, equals 221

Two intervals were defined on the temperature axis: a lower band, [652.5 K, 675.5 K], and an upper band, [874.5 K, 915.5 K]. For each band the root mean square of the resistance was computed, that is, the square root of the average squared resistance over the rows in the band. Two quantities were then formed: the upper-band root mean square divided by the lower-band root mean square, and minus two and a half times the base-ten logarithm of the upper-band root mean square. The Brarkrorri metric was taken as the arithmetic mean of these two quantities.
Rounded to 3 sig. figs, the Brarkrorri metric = -2.53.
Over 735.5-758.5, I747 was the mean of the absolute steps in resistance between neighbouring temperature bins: 4.6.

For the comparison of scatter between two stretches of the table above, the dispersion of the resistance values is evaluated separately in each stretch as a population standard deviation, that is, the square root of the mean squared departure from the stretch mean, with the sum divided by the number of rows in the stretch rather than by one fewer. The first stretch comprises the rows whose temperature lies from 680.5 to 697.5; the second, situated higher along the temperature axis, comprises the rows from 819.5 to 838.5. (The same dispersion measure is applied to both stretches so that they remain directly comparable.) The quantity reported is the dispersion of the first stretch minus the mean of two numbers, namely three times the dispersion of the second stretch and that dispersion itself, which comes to -12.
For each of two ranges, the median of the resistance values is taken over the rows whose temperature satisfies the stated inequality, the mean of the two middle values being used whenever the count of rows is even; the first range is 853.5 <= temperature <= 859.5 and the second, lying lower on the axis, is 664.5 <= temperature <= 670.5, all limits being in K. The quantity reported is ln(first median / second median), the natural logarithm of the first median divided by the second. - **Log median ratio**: -1.00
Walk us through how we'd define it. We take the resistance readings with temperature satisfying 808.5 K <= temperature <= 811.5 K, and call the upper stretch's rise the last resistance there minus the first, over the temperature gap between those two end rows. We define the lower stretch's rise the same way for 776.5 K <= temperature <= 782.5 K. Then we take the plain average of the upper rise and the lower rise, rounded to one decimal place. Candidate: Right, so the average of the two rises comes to -2.8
